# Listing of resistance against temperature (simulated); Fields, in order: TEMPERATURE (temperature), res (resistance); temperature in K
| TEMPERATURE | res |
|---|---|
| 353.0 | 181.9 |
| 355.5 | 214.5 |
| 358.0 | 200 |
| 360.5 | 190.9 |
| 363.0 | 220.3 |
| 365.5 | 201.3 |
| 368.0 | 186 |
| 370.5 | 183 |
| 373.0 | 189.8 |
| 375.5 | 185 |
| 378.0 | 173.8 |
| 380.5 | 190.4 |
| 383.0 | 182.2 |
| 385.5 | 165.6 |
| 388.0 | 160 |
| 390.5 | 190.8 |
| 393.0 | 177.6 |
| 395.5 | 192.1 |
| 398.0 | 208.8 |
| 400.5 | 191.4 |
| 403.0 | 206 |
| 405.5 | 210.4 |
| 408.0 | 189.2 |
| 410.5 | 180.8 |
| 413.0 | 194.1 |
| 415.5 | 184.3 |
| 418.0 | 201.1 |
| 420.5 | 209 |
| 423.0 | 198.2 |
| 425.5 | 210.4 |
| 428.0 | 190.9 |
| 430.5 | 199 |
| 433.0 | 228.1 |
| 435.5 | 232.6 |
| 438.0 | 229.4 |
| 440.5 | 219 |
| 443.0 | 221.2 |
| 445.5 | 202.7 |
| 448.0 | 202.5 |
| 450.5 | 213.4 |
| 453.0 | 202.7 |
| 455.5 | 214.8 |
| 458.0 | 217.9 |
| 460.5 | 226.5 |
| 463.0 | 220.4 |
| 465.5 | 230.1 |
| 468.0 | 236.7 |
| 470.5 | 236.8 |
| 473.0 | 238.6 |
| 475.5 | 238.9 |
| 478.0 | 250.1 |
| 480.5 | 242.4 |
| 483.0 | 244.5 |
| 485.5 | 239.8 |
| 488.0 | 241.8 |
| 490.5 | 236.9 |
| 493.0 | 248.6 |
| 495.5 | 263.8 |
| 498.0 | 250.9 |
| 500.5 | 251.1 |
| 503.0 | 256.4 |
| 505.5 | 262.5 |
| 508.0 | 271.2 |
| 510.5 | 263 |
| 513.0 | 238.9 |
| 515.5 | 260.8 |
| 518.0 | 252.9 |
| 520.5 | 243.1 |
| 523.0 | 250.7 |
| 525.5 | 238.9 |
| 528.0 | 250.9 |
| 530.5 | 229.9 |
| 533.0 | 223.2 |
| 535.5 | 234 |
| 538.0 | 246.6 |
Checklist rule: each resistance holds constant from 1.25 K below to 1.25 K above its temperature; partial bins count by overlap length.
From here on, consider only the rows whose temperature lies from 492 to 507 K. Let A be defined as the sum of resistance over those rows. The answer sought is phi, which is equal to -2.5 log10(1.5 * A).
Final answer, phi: -8.4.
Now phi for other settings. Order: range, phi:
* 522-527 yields -7.2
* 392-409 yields -8.3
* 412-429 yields -8.3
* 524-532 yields -7.6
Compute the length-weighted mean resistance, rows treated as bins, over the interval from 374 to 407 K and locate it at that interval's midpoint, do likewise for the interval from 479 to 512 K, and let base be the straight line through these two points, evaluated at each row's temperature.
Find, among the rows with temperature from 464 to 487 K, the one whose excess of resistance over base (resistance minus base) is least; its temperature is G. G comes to 485.5 K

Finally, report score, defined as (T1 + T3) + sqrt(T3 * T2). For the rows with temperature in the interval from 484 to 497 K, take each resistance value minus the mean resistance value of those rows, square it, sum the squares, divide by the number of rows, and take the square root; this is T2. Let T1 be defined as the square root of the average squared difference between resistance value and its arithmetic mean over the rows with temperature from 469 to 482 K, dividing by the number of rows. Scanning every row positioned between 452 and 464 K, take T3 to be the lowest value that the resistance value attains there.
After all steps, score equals 252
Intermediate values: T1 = 4.7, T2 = 9.6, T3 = 202.7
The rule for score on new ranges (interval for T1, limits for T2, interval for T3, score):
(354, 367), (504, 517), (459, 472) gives 280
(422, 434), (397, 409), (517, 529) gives 298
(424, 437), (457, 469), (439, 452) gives 256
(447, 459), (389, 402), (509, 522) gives 294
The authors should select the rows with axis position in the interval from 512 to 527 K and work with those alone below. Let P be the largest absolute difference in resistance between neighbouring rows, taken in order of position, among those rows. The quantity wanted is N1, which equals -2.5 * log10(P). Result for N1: -3.35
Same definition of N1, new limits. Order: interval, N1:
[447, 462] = -2.71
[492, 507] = -2.95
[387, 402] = -3.72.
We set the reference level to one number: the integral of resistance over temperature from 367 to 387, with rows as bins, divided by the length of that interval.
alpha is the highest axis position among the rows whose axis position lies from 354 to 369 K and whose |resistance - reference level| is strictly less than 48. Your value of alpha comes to 368.0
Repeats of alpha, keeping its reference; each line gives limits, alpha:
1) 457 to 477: 463.0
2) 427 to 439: 438.0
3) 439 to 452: 450.5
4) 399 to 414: 413.0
